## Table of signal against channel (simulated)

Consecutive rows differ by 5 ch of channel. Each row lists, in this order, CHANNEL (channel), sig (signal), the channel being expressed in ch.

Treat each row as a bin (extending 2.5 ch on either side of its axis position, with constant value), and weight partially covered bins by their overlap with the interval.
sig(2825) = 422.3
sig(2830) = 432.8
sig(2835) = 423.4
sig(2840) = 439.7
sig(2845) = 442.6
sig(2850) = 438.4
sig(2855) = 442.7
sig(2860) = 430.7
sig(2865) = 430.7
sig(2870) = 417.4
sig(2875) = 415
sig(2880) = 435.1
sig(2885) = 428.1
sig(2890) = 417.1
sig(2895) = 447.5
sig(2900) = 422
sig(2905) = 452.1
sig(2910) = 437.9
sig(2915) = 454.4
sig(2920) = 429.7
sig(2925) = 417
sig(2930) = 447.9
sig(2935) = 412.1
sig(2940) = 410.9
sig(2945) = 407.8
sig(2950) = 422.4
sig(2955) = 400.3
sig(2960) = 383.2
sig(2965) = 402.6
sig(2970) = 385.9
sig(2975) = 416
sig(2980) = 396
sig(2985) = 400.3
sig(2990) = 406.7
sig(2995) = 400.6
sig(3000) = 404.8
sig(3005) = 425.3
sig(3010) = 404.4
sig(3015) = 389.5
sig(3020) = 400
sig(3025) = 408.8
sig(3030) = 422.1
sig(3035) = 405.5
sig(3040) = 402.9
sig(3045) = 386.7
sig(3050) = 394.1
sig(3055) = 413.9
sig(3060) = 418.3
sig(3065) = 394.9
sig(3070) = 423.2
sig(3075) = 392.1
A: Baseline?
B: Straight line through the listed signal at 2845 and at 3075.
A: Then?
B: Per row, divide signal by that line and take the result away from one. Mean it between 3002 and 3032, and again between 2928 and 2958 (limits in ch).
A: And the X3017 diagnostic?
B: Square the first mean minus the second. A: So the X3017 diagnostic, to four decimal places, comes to 0.0004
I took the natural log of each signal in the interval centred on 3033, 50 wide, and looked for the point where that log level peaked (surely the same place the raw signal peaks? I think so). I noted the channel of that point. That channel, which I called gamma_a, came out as 3030 ch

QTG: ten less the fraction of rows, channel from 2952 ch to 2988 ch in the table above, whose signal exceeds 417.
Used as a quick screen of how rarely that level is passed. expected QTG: 10.0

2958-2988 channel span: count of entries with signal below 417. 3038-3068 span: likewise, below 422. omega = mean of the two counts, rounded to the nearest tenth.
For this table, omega 6.0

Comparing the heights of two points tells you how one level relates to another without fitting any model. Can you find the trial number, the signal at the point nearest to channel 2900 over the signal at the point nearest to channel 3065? 1.07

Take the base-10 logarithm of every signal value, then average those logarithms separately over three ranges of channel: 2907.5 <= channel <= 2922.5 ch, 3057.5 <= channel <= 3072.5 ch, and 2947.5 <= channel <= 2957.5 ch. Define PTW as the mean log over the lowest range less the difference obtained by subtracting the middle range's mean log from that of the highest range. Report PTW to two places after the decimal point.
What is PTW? 2.64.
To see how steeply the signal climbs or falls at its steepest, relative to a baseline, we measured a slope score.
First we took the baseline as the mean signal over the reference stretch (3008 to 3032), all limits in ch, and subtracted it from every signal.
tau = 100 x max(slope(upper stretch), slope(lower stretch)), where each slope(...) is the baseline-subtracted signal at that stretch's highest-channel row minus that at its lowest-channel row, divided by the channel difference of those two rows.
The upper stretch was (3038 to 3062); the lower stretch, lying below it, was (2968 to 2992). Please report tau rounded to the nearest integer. 104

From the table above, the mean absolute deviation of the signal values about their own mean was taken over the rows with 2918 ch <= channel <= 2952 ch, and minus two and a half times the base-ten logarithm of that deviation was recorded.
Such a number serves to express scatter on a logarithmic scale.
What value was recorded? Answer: -2.55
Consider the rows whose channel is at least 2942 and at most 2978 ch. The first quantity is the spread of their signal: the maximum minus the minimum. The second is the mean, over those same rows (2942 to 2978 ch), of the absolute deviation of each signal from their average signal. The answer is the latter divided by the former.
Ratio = 0.280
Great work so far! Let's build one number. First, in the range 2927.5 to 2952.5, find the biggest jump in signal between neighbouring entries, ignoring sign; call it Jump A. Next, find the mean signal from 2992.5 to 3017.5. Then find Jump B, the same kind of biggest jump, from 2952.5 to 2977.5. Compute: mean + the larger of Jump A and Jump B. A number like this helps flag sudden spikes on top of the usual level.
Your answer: 441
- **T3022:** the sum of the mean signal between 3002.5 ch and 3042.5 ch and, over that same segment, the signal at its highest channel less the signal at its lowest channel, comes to 385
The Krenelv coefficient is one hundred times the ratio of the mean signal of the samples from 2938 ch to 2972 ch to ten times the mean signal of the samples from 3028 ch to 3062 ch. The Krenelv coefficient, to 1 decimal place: 9.9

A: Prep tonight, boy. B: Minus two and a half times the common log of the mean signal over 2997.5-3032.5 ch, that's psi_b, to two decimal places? -6.53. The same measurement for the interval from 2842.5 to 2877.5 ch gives -6.59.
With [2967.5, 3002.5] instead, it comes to -6.51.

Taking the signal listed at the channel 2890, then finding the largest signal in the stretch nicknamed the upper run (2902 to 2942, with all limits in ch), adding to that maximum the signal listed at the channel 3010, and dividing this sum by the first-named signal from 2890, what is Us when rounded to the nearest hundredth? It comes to 2.06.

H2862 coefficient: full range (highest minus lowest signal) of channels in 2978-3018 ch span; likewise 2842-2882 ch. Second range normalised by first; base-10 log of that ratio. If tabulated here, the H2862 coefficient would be -0.11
